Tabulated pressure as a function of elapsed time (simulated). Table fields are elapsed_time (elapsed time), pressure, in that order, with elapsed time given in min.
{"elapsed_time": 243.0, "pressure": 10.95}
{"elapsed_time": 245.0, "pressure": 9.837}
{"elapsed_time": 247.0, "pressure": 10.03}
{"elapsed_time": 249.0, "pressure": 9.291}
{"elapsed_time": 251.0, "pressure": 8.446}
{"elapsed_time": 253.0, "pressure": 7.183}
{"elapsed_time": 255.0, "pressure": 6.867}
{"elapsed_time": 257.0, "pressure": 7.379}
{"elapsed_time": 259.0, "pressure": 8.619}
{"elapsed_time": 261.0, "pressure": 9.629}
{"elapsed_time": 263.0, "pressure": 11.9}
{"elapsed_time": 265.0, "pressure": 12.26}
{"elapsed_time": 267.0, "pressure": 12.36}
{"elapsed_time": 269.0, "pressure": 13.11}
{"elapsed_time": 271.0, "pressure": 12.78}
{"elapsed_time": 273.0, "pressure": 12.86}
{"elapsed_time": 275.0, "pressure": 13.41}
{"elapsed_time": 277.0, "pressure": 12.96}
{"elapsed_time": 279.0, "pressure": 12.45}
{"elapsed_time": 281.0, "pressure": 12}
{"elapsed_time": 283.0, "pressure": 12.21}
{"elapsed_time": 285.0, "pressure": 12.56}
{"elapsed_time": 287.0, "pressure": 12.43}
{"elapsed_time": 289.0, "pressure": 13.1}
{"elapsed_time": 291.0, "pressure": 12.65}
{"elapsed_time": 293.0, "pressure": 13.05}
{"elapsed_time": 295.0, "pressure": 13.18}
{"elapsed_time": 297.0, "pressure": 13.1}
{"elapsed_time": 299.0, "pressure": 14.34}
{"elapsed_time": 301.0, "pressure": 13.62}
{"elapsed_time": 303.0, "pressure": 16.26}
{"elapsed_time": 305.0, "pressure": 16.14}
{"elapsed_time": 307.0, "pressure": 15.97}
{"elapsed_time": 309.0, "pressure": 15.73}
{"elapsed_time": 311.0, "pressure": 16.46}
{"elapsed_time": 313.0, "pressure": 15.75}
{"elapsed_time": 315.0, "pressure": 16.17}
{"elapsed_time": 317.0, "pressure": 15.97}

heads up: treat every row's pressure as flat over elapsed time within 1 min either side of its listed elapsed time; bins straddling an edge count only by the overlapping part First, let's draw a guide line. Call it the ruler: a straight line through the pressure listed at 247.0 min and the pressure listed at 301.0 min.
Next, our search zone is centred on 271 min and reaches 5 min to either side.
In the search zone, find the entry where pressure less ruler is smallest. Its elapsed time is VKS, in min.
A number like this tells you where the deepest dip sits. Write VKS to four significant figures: 267.0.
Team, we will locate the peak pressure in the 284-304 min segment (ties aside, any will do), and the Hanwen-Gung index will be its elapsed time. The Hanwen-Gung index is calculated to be 303.0 min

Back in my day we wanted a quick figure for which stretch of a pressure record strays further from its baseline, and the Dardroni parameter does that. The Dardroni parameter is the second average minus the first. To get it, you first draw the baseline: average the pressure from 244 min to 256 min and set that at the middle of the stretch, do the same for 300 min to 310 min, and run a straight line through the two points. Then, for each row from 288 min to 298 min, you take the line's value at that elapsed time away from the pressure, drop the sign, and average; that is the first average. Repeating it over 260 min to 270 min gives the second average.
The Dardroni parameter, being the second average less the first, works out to 0.5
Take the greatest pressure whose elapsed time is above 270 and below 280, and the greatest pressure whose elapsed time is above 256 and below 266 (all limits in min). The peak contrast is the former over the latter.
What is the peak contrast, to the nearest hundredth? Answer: 1.09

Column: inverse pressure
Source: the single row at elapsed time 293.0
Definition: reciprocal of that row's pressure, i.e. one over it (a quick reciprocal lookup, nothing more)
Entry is 0.077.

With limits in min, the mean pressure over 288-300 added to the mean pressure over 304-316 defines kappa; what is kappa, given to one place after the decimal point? 29.3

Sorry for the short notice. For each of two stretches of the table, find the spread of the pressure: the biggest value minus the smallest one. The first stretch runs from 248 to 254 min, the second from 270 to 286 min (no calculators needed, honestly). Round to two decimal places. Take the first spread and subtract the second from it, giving 0.70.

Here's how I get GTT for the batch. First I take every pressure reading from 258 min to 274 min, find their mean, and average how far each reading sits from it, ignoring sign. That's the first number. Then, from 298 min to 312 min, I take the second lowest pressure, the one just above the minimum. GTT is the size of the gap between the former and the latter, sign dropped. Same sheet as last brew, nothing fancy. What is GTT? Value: 13.1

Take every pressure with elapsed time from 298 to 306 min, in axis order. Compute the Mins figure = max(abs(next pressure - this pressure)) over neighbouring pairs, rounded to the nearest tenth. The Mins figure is 2.6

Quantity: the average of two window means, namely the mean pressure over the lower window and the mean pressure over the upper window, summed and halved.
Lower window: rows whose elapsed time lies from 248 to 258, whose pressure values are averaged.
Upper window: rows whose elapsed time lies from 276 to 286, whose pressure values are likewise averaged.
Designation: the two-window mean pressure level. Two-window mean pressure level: 10.1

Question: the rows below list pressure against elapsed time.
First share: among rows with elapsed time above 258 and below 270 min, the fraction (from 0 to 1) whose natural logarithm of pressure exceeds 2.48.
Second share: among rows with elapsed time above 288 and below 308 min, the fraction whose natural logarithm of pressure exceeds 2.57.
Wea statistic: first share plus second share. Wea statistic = 1.3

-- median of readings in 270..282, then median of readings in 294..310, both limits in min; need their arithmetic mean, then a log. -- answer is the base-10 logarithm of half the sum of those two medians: 1.14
